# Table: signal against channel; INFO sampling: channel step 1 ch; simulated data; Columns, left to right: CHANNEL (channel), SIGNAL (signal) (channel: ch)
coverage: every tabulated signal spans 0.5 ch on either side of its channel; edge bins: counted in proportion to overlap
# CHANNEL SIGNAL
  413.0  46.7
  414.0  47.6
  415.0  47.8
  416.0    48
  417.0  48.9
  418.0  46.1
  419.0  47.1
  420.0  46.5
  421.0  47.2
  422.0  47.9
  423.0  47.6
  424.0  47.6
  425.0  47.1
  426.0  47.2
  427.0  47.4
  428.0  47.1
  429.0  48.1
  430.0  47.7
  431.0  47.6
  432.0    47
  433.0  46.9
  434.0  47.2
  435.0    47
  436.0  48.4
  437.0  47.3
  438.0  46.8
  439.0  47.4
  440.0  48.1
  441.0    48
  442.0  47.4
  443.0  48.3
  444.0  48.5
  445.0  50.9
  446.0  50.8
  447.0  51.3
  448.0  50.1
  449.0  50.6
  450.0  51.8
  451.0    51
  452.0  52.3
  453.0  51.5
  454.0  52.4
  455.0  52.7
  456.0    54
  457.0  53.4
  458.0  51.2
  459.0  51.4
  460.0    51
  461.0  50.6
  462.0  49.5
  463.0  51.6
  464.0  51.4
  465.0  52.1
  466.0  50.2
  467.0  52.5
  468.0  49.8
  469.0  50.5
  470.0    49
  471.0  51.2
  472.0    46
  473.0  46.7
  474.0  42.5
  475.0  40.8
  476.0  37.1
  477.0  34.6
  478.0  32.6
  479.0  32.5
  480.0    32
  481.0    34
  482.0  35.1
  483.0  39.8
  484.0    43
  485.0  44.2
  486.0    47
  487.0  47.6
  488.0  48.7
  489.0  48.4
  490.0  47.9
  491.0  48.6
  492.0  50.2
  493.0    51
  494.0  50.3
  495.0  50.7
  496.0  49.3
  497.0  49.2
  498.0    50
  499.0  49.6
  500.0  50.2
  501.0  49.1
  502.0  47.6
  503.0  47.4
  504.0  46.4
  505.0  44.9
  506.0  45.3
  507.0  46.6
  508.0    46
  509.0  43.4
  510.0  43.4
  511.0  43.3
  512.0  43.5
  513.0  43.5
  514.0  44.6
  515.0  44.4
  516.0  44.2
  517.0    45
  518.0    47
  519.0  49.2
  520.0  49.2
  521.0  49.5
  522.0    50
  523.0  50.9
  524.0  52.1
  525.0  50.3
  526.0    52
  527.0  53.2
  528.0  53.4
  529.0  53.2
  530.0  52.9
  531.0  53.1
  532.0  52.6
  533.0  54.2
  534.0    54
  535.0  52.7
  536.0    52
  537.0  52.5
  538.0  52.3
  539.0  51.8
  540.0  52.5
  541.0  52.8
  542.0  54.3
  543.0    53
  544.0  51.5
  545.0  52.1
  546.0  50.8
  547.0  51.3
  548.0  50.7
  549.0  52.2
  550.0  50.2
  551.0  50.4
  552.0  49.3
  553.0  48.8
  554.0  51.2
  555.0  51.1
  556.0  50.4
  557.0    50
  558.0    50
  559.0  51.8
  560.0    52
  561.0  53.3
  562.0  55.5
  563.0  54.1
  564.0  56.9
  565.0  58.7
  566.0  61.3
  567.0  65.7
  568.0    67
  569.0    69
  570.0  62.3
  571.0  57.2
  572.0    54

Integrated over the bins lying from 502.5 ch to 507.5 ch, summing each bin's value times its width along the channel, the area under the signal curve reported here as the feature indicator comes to 231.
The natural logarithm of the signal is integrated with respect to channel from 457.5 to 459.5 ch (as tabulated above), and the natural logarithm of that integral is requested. 2.064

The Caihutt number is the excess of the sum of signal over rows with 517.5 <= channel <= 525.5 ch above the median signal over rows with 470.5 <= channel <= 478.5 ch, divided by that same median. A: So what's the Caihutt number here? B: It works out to 8.6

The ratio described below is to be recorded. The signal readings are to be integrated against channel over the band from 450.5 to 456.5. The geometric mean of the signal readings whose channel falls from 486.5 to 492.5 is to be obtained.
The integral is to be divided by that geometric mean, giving 6.5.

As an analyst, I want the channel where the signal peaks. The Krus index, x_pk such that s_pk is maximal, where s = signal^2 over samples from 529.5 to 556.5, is 542.0 ch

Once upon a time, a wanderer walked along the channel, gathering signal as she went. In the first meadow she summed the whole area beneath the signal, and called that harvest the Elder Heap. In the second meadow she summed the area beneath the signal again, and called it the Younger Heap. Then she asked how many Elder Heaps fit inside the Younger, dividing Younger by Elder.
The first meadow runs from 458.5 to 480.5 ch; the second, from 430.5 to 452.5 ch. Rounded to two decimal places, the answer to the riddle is 1.07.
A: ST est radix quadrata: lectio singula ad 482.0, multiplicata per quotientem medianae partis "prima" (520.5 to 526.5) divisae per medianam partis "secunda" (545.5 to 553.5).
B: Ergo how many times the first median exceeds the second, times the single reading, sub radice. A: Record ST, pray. 5.9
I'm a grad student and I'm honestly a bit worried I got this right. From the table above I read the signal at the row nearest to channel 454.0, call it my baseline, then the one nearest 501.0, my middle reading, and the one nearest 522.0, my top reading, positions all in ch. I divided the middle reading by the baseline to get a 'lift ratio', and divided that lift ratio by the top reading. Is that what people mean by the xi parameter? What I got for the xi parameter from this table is 0.019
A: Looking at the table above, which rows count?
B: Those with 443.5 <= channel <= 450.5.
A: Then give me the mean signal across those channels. 50.6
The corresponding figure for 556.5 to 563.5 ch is 52.4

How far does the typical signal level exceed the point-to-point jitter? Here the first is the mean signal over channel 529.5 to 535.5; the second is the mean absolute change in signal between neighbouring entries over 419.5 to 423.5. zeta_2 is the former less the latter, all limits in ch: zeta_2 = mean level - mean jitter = 52.7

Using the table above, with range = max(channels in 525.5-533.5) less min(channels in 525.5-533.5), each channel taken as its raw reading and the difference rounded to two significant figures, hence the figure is 2.2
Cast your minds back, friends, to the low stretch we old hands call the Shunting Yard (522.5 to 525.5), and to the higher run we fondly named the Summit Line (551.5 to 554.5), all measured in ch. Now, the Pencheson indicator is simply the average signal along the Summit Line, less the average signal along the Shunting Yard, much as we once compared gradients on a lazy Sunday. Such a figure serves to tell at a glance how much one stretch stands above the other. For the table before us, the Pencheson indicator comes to -1.3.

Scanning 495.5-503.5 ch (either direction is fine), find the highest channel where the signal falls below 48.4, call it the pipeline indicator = 503.0 ch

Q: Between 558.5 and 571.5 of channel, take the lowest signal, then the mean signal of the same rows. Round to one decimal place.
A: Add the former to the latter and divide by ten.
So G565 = 11.1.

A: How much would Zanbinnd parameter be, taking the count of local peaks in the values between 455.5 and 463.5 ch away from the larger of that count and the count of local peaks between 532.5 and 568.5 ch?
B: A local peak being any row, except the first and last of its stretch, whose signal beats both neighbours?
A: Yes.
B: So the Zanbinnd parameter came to 7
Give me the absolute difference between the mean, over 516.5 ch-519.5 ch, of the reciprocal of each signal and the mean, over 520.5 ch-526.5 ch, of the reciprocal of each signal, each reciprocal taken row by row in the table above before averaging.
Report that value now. 0.0016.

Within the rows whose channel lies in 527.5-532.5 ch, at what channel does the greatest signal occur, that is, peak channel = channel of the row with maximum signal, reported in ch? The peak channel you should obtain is 528.0 ch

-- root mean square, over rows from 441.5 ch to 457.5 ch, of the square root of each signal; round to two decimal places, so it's 7.15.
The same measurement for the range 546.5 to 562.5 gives 7.15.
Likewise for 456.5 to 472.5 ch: 7.12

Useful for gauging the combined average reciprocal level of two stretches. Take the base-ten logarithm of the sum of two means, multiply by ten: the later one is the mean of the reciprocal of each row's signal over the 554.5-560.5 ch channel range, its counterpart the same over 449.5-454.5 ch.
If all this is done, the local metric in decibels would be -14.1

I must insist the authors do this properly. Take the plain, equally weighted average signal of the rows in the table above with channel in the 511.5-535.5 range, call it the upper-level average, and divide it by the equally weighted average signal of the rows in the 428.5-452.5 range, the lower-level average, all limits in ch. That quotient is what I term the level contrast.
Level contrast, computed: 1.02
